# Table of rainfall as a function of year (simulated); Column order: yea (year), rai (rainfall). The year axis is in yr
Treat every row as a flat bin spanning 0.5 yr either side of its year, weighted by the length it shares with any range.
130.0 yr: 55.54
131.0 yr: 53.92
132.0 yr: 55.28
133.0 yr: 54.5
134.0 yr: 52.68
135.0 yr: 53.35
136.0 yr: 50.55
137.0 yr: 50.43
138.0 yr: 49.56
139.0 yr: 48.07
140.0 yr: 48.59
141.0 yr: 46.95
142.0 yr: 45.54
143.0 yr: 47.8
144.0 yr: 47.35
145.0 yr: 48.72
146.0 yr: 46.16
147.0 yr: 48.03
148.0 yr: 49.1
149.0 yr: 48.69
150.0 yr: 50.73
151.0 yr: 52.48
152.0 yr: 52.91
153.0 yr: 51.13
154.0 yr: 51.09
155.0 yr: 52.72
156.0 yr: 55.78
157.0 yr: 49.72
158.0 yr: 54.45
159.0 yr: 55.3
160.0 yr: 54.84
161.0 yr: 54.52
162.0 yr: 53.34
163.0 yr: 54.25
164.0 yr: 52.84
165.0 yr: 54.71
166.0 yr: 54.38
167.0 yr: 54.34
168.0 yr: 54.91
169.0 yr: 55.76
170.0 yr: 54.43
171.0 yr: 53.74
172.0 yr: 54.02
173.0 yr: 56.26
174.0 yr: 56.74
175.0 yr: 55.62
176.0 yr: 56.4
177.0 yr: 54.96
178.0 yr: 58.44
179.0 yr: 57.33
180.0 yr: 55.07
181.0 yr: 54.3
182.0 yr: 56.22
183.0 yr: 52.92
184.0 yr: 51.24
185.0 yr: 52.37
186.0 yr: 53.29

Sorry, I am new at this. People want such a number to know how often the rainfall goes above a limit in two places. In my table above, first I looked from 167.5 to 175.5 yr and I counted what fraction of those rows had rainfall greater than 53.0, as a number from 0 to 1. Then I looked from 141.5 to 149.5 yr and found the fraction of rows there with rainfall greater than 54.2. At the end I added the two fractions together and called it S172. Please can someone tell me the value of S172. 1.00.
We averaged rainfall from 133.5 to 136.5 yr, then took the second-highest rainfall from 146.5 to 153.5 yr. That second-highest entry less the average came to 0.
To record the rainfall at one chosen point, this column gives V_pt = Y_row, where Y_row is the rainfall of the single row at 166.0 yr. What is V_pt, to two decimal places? 54.38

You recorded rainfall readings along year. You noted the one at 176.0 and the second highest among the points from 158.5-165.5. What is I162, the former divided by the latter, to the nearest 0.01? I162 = 1.03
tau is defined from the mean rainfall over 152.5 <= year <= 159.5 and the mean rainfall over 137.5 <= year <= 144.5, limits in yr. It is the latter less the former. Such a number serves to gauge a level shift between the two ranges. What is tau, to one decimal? -5.2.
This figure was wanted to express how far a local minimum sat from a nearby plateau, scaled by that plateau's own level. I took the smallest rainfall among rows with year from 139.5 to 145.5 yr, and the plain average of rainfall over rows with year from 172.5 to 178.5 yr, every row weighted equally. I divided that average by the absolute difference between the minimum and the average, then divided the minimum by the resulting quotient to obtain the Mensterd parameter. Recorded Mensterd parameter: 8.8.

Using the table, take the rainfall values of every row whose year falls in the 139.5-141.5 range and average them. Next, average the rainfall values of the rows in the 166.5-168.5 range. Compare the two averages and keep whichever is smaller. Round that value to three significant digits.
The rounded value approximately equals 47.8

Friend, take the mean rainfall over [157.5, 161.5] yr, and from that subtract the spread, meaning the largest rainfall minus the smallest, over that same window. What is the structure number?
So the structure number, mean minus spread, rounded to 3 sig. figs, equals 53.9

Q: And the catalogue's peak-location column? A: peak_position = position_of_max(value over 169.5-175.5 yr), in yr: 174.0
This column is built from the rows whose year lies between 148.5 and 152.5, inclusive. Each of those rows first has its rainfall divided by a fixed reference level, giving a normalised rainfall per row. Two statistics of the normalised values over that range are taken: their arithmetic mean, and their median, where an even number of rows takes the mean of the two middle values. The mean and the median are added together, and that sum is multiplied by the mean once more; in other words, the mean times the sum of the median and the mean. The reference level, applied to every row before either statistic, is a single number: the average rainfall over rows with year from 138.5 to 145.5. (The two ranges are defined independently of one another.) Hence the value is 2.33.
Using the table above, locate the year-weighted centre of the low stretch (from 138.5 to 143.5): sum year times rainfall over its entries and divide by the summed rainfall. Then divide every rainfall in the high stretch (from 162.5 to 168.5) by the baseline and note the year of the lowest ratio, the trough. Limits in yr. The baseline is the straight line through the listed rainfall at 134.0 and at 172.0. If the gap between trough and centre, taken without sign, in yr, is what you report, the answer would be 23.0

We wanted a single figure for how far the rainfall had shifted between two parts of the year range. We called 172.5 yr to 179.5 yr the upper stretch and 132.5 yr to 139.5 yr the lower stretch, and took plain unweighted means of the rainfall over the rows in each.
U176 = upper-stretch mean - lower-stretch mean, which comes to 5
